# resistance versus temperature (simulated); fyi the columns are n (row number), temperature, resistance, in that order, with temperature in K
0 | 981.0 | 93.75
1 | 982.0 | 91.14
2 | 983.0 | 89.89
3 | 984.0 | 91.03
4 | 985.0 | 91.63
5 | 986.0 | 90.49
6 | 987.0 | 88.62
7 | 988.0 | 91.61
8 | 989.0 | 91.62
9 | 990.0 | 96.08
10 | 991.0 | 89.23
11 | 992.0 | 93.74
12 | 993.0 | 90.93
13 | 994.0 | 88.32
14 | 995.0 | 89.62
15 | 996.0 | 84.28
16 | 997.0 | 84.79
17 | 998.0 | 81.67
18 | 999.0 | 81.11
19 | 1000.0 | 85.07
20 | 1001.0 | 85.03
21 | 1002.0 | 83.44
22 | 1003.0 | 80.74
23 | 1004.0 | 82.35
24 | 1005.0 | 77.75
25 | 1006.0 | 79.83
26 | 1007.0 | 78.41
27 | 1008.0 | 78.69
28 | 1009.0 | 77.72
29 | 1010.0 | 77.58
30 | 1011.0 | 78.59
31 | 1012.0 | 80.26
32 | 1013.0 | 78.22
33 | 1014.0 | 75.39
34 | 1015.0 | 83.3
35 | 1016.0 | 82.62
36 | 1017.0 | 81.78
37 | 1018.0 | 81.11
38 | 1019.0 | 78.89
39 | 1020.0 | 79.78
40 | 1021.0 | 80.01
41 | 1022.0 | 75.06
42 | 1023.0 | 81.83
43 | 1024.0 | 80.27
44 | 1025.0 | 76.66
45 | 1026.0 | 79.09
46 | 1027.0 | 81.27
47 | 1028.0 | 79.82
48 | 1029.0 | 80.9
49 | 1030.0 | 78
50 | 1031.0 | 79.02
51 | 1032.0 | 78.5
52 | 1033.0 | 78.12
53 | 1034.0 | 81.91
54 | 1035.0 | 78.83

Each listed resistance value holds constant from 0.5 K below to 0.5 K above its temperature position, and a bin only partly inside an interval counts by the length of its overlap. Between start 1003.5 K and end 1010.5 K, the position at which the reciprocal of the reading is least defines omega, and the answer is 1004.0 K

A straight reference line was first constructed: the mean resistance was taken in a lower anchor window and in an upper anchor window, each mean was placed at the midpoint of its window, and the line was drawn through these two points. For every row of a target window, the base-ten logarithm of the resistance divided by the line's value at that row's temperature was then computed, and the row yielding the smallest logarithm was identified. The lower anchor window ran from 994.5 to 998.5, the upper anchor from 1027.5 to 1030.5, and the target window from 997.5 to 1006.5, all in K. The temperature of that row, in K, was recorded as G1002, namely 1005.0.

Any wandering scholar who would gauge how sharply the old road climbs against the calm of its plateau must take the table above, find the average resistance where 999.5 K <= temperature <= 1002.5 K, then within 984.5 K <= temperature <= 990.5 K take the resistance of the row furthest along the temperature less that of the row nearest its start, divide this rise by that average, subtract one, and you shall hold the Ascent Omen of -0.95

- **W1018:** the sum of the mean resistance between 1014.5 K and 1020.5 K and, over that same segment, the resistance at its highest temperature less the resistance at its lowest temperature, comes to 77.7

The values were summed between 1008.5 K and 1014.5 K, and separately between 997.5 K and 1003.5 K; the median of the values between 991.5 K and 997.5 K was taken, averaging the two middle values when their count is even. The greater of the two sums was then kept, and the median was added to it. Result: 586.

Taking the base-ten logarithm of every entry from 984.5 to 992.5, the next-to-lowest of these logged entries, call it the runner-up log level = 1.95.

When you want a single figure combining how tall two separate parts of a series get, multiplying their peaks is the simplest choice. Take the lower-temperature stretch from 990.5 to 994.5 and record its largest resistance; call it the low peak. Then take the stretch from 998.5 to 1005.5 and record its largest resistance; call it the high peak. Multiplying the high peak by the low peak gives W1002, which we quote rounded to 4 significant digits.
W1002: 7974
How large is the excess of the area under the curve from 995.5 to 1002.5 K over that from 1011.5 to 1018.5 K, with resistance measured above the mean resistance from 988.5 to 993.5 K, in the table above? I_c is 23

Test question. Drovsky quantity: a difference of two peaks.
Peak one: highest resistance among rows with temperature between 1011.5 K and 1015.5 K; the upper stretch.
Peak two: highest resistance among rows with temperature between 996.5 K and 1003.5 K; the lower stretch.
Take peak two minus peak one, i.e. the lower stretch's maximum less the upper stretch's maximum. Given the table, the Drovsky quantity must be 1.8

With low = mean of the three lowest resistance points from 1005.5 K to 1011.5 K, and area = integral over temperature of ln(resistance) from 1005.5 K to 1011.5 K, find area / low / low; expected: 0.0043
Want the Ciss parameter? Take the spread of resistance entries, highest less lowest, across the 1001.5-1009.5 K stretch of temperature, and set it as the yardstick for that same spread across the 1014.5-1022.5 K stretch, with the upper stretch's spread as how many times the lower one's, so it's 1.44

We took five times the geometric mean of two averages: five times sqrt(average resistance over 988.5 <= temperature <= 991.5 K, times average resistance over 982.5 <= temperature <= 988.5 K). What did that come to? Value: 457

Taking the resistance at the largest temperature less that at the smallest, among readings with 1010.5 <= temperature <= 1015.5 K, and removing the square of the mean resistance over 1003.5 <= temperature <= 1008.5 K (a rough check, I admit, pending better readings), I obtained -6301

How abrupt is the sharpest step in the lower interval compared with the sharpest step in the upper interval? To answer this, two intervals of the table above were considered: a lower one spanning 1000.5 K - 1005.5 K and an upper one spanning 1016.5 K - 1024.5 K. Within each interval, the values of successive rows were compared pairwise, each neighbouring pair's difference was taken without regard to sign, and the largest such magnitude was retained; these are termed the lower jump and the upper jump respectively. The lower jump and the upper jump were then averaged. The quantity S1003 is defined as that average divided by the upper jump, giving 0.8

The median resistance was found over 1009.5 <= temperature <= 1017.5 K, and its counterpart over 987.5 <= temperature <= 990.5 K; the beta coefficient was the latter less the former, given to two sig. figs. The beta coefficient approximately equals 12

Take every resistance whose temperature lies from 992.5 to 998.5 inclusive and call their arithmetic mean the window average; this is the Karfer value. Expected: 87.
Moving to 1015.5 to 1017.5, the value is 82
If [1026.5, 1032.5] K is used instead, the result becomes 80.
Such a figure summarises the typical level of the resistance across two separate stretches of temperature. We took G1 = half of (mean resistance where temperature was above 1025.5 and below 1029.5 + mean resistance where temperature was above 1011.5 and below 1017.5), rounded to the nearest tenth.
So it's 80.3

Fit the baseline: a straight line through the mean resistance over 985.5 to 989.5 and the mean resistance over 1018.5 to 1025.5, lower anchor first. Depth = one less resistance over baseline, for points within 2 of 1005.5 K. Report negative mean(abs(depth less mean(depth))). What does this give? -0.0159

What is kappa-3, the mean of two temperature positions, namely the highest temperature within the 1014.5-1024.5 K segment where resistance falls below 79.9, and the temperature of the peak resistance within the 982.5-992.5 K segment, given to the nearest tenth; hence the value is 1006.0 K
